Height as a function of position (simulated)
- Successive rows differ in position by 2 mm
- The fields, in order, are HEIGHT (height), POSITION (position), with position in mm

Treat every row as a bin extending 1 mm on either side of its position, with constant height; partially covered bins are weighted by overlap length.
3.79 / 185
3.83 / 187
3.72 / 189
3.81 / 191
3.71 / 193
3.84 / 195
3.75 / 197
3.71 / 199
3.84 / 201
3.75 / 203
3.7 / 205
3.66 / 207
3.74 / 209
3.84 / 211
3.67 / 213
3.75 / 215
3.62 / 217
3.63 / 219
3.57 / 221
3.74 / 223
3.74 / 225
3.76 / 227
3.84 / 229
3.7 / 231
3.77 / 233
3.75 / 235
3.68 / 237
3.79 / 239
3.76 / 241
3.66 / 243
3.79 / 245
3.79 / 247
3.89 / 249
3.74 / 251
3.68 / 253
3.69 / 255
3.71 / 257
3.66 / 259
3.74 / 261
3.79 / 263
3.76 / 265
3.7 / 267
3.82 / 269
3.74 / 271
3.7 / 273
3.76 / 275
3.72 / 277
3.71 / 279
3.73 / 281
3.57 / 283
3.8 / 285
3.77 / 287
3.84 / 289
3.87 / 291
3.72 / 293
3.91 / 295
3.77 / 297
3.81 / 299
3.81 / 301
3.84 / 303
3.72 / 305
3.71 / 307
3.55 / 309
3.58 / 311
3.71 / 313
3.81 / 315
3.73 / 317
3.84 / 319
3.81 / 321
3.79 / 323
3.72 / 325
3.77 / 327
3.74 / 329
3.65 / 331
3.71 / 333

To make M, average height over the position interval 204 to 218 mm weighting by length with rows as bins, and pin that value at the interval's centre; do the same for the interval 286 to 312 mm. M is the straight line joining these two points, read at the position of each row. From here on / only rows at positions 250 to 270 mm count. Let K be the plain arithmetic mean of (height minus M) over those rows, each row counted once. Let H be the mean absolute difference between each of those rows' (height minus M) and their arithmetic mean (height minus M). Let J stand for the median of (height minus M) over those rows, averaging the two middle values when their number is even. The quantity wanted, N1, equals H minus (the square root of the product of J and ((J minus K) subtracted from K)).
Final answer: 0.030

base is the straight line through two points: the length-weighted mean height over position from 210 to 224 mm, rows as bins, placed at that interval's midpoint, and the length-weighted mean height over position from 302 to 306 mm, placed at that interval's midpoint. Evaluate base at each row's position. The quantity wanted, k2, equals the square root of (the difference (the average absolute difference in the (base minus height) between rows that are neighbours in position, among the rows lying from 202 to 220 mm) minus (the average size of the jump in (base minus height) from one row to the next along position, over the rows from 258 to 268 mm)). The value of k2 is 0.17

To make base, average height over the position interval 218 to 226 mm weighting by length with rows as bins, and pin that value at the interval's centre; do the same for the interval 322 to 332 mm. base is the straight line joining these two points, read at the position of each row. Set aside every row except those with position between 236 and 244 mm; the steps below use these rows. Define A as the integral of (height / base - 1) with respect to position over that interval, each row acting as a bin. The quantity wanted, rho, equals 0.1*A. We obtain 0.009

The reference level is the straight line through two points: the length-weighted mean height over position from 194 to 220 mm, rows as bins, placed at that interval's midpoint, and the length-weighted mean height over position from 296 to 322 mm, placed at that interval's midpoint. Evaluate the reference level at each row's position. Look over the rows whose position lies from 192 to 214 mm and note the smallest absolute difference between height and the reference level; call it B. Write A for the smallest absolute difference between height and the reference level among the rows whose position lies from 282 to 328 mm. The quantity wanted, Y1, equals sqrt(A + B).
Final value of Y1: 0.160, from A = 0.017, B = 0.009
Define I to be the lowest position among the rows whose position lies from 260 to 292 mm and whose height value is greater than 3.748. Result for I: 263 mm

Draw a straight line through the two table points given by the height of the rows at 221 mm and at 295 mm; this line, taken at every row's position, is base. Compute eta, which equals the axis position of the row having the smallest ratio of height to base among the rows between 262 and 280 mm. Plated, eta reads 279 mm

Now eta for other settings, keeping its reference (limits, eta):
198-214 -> 213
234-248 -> 243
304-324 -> 309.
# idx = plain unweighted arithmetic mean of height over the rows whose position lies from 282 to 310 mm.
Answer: 3.764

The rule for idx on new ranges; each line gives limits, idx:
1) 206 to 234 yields 3.716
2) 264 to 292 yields 3.749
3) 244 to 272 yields 3.750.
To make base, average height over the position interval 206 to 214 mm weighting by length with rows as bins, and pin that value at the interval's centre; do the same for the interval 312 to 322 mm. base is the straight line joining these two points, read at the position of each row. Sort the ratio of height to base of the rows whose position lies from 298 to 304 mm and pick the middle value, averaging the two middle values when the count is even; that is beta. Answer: 1.01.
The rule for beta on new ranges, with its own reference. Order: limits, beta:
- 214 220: 0.97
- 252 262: 0.98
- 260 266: 1.00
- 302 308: 0.99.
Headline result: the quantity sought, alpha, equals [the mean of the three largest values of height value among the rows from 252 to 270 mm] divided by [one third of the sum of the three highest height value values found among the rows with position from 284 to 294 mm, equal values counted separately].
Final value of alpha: 0.99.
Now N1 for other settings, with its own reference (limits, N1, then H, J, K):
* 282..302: 0.039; 0.063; 0.05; 0.03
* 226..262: 0.038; 0.052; 0.02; 0.01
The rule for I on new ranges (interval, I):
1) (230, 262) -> 233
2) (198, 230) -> 201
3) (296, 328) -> 297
